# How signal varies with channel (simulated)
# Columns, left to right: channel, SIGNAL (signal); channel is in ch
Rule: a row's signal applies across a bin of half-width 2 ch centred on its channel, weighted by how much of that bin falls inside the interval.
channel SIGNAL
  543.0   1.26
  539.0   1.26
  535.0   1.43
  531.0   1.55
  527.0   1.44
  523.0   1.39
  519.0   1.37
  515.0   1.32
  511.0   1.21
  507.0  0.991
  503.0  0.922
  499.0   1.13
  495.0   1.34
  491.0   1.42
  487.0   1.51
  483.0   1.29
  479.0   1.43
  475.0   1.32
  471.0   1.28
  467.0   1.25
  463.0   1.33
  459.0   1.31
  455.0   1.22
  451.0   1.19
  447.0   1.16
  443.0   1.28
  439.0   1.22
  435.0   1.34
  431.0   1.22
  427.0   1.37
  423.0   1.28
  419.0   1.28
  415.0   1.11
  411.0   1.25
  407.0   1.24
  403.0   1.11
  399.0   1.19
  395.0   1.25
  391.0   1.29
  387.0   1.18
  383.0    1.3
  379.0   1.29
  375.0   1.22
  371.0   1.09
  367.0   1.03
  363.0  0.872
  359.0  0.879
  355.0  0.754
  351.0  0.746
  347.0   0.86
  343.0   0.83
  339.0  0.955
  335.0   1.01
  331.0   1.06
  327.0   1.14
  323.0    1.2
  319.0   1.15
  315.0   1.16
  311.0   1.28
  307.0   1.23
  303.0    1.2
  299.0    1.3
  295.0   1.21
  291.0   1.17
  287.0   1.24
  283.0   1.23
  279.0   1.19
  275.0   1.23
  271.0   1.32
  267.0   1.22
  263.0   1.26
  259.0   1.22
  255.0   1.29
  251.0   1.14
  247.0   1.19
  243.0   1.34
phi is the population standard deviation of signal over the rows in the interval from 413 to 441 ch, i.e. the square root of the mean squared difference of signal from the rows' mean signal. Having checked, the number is 0.08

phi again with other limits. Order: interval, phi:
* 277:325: 0.04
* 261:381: 0.17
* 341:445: 0.19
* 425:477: 0.06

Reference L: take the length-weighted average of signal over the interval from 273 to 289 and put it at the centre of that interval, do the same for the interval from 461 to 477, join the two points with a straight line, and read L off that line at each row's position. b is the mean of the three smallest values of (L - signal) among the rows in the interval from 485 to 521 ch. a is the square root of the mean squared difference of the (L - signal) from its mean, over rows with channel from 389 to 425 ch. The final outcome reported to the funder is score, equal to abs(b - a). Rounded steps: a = 0.066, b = -0.127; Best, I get 0.19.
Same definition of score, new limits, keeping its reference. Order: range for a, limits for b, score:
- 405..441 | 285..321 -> 0.11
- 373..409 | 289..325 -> 0.10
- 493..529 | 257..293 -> 0.23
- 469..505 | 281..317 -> 0.21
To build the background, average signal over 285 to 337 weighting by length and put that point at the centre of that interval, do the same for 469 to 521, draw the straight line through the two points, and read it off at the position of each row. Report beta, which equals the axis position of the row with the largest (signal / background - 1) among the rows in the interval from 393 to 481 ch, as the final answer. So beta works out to 479.0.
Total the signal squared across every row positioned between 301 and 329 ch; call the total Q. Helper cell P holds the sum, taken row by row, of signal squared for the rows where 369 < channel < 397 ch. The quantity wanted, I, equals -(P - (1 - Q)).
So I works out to -19.6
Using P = 10.6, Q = 10.0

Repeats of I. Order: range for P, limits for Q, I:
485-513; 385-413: -20.0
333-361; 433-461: -15.1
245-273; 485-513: -20.4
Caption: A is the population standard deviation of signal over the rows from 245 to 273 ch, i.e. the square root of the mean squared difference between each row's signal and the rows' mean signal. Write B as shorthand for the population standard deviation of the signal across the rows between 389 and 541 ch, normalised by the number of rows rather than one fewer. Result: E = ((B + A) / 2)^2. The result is 0.008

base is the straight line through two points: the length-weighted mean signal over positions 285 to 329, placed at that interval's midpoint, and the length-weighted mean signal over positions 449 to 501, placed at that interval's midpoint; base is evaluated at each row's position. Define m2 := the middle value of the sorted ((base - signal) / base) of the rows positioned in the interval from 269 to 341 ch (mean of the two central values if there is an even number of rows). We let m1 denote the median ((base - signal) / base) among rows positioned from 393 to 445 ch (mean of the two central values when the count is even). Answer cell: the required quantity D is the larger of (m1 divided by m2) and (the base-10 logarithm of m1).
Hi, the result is 7.5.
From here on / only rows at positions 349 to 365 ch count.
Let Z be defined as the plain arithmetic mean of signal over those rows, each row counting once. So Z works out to 0.81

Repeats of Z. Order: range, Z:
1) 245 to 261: 1.21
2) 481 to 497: 1.39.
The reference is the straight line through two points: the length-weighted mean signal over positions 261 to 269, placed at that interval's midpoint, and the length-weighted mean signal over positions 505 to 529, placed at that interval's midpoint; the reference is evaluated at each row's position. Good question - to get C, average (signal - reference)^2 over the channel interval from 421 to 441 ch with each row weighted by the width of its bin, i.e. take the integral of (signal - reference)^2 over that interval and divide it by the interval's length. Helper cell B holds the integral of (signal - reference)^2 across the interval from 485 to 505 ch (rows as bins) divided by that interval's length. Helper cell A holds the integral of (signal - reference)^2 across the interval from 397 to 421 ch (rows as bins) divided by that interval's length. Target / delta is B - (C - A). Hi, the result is 0.051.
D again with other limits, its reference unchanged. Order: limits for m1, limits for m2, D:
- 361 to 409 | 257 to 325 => -1.3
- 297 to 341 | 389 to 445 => 3.5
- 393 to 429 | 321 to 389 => 0.1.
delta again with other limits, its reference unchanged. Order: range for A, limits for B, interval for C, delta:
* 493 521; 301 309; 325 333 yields 0.013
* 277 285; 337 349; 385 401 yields 0.140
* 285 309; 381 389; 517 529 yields -0.007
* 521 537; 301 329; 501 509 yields -0.073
